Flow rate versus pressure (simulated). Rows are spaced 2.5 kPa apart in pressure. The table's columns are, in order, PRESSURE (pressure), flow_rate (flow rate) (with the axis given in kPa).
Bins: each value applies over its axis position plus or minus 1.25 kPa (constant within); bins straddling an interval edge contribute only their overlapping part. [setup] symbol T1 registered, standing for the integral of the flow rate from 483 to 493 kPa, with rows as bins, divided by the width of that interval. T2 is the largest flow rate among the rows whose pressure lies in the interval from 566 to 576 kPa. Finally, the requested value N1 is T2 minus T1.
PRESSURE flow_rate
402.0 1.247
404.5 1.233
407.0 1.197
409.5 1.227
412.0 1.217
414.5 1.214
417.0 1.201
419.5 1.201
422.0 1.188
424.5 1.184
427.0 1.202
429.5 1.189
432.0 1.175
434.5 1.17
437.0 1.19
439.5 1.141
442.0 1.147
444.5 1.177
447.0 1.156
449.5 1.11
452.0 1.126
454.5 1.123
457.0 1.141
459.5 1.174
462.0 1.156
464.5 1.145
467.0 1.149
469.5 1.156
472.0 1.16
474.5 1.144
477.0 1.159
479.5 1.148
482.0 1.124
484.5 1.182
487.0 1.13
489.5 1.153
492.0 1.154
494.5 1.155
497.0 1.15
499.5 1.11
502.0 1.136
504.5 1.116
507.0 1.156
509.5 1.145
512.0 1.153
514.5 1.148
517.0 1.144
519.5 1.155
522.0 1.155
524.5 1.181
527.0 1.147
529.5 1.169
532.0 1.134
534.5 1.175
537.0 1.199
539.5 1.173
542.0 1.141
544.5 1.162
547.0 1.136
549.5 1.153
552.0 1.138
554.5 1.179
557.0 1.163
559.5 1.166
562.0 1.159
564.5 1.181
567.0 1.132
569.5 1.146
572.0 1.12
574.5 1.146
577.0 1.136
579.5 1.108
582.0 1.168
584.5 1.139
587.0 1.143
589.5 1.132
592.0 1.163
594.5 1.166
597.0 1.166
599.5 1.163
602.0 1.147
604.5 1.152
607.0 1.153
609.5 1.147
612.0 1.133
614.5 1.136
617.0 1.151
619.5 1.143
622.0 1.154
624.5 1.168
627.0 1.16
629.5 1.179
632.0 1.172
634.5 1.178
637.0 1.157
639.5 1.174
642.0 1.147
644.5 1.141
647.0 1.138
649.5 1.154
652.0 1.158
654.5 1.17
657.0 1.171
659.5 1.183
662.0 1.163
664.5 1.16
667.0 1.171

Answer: -0.008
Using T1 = 1.15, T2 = 1.146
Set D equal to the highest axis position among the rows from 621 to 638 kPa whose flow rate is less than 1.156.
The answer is 622.0 kPa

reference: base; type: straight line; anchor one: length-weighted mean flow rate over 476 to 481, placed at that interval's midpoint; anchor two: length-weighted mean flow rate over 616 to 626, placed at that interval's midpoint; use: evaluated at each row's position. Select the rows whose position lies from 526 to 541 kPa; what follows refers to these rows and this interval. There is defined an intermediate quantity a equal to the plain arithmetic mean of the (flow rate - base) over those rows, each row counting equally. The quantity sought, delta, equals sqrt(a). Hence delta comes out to 0.116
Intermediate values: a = 0.0135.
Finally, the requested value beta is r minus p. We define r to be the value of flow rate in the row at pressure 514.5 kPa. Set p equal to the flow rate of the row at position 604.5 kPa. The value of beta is 0.00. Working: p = 1.152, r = 1.148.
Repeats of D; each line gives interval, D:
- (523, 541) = 532.0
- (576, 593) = 589.5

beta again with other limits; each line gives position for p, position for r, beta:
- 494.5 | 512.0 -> 0.00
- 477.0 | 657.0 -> 0.01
